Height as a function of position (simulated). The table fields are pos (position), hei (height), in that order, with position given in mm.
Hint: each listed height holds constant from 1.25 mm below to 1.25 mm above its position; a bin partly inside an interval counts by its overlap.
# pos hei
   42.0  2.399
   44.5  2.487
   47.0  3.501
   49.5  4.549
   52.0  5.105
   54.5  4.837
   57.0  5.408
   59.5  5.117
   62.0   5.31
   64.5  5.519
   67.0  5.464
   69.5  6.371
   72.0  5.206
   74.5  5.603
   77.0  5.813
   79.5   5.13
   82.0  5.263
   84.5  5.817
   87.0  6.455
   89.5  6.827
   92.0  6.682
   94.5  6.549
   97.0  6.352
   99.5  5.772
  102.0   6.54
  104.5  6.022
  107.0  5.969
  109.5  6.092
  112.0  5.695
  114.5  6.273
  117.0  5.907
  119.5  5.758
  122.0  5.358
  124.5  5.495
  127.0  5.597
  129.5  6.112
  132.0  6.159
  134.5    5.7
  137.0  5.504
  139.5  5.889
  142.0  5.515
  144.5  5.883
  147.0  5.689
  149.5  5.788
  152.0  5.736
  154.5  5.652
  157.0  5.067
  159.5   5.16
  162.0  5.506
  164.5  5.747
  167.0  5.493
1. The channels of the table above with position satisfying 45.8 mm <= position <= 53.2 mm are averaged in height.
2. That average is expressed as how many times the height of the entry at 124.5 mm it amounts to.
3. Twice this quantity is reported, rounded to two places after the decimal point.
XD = 1.60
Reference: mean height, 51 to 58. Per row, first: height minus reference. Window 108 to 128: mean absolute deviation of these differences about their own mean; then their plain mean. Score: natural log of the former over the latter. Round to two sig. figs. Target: -1.0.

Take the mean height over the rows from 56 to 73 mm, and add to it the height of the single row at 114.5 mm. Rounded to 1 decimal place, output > 11.8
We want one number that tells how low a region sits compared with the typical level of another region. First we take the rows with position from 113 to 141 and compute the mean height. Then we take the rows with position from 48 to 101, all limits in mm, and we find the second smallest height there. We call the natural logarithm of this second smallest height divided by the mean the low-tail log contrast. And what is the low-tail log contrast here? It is -0.18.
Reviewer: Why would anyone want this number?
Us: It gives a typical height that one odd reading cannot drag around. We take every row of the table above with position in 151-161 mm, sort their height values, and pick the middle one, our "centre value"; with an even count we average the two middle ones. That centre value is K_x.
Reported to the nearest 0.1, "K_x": 5.4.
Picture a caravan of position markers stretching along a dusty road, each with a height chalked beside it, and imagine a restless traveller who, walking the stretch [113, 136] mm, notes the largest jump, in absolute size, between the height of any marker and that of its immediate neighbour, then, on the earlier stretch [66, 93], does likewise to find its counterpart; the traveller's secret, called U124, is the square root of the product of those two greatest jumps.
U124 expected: 0.77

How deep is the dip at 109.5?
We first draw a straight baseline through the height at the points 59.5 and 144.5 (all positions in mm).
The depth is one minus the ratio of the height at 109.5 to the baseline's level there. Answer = -0.094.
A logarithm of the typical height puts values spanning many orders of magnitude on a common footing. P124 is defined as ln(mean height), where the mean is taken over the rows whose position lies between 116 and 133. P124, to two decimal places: 1.75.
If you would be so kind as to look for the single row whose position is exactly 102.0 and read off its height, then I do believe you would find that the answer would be 6.54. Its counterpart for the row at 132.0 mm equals 6.159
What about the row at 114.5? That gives 6.273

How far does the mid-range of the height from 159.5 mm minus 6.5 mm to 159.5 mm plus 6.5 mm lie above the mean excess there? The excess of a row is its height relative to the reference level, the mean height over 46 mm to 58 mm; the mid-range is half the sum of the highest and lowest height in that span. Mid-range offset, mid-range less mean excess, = 4.66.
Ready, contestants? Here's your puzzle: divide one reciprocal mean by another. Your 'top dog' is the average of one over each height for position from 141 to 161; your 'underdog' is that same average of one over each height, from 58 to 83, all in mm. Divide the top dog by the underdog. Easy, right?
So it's 0.98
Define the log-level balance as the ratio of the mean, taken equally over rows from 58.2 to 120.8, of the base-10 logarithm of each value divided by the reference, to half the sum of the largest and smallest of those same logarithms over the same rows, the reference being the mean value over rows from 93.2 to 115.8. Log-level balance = 1.14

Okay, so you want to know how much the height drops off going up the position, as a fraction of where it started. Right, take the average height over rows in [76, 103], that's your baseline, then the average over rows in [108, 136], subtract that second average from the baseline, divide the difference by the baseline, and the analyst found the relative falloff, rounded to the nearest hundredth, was 0.05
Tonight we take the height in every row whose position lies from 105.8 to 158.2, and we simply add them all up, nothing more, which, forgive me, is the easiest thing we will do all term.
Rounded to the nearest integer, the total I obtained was 121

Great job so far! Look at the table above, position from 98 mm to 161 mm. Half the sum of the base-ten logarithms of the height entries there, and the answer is 9.5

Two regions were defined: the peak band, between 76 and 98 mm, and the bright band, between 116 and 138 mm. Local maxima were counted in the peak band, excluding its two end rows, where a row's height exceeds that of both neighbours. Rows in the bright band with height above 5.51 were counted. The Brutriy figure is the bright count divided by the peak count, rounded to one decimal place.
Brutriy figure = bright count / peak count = 6.0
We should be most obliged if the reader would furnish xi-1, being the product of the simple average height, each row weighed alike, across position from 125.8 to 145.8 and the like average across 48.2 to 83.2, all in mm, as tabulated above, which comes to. 30.9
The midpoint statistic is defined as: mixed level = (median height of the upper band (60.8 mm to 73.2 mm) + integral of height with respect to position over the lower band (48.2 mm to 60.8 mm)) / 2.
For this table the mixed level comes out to 34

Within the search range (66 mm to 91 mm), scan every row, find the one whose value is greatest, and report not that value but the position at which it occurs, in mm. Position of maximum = 89.5 mm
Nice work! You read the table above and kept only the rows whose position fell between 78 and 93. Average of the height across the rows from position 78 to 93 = 6.0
